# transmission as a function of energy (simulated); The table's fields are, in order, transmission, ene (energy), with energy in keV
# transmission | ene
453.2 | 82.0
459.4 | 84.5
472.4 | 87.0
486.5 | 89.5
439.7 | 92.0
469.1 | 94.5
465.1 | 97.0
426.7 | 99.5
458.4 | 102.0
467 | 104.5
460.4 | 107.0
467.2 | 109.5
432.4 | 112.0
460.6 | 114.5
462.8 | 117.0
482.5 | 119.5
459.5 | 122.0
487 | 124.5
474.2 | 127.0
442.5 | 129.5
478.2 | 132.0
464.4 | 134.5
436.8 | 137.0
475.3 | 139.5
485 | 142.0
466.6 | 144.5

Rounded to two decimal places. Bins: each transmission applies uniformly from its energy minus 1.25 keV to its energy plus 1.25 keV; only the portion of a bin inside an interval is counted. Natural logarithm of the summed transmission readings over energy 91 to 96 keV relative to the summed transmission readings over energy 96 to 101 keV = 0.02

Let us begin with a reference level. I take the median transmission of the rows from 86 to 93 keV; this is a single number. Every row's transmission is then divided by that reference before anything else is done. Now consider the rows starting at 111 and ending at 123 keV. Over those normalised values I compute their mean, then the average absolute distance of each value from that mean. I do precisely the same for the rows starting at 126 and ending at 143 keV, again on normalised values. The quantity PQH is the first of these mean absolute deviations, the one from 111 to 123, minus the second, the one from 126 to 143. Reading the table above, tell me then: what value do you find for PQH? -0.008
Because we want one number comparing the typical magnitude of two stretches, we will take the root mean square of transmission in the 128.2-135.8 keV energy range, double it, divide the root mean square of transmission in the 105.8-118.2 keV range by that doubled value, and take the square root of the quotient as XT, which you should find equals 0.703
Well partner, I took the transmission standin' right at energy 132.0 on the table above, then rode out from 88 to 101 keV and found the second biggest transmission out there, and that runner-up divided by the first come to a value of 0.98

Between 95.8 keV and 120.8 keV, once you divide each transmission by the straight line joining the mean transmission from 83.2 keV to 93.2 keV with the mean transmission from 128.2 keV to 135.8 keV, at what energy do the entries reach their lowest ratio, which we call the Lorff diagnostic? 99.5 keV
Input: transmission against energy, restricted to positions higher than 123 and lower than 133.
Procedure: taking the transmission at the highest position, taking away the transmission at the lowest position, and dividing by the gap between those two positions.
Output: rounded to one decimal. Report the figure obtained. -1.2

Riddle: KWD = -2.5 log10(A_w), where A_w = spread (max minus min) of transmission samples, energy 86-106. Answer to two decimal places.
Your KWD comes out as -4.44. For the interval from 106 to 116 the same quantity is -3.85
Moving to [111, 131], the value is -4.34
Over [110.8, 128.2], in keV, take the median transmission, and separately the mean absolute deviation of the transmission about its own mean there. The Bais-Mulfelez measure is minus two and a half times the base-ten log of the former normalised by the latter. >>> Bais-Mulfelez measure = -3.84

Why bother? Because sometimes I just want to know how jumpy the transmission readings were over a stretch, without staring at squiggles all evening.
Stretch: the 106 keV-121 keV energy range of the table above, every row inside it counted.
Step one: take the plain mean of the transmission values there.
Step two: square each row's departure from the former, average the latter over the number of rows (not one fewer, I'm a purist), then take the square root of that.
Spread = 14.8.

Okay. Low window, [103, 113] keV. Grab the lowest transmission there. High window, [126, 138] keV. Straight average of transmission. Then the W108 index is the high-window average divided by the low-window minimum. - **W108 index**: 1.06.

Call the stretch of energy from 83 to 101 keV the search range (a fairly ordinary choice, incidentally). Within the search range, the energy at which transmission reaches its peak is 89.5 keV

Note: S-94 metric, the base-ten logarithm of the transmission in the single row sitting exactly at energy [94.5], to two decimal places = 2.67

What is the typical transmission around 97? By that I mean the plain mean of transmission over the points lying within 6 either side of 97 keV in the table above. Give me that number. 452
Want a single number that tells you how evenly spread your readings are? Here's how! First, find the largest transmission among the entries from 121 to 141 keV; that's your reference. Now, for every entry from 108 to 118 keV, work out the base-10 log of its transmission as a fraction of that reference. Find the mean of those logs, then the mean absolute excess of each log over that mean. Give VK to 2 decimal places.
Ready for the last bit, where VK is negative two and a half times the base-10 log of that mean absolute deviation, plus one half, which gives 5.37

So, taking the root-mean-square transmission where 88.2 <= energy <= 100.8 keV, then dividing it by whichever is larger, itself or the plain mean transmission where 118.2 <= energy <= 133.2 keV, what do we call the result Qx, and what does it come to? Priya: 0.97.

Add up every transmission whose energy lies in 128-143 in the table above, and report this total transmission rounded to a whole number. 2782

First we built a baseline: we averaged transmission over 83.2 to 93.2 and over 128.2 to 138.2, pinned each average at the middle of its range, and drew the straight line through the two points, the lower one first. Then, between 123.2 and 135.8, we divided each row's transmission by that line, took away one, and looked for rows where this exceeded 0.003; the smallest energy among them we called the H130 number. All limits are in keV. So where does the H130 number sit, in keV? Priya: 124.5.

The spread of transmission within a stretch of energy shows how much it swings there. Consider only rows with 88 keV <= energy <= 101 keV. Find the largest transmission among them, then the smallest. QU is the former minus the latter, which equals 60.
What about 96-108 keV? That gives 40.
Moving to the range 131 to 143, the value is 48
